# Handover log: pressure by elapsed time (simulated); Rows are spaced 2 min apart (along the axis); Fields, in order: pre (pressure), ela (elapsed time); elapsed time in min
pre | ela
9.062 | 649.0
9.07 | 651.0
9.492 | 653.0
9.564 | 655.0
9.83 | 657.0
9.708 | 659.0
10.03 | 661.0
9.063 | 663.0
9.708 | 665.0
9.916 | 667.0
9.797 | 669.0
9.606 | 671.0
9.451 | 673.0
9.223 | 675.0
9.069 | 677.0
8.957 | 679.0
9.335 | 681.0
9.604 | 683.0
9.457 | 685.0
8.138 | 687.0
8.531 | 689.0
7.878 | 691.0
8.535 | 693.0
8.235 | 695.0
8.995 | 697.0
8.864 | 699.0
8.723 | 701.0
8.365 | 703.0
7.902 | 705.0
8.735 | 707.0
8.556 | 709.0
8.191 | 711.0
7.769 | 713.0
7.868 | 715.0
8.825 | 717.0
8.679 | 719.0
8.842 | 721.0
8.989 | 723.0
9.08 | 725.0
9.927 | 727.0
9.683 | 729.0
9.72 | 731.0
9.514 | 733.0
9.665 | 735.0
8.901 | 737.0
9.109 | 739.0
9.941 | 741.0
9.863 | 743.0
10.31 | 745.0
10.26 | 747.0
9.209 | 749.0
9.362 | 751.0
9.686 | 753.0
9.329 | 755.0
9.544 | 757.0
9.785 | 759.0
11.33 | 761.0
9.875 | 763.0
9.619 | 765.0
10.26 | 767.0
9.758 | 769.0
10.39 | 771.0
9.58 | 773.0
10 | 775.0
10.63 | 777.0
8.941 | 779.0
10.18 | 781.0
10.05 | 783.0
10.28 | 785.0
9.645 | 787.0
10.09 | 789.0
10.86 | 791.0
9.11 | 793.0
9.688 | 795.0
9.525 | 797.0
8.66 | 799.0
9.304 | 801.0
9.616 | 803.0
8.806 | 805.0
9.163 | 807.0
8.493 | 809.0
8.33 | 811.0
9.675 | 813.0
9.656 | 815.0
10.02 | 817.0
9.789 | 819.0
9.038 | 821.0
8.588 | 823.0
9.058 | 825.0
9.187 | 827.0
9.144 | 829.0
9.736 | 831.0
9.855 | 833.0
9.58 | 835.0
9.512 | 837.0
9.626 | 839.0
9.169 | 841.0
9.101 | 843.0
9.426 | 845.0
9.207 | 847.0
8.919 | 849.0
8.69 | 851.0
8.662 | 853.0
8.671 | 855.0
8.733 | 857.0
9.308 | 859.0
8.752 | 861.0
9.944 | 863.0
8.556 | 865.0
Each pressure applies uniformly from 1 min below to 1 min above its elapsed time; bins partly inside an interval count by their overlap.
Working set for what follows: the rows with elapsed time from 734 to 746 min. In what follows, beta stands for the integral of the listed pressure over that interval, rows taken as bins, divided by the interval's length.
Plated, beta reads 9.6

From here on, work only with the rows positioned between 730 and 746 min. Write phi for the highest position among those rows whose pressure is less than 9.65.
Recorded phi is 739.0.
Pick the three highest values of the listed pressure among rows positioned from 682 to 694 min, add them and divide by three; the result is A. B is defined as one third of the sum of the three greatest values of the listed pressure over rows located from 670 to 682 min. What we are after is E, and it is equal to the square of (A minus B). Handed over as 0.07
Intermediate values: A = 9.2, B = 9.5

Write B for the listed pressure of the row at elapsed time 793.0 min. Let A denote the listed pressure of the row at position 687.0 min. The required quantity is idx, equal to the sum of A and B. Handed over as 17.2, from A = 8.138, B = 9.11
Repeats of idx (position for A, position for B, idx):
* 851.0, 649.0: 17.8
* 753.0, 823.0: 18.3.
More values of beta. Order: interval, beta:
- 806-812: 8.7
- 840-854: 9.0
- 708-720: 8.3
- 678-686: 9.3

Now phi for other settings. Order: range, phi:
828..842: 841.0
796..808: 807.0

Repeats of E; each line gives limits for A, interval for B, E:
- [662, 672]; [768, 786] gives 0.39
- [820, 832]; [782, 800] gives 1.11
